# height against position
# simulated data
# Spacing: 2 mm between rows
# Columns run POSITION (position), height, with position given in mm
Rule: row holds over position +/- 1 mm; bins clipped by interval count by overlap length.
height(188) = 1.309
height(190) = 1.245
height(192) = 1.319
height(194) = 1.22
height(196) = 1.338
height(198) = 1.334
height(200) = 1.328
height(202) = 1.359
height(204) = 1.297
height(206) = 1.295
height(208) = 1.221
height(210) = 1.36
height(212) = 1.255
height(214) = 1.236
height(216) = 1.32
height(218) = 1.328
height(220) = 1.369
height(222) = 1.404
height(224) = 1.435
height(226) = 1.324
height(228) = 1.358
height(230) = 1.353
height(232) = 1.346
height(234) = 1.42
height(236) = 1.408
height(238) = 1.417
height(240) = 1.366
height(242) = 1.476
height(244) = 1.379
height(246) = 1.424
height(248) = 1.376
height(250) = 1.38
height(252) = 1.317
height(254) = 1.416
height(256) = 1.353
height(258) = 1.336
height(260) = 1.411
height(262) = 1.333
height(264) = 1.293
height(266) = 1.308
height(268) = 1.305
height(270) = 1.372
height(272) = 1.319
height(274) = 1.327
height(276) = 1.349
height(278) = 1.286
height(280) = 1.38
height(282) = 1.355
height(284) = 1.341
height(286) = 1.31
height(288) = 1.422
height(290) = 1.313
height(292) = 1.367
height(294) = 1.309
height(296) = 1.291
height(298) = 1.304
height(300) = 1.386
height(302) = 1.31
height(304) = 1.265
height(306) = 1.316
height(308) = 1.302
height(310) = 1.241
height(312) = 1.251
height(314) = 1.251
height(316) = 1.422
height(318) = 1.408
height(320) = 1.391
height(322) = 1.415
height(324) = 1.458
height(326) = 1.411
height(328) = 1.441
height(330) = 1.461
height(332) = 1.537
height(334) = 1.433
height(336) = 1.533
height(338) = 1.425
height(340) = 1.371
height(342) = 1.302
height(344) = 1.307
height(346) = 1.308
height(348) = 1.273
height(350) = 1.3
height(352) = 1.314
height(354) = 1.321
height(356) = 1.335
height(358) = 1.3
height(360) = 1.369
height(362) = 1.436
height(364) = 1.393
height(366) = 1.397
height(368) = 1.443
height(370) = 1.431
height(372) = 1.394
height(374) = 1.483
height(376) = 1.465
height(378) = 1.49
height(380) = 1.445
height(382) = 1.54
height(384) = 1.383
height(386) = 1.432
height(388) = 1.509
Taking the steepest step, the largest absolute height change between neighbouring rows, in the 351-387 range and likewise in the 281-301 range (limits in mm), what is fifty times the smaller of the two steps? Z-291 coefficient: 5.60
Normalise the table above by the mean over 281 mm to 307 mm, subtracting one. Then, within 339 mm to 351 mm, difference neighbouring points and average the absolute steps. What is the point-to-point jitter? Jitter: 0.021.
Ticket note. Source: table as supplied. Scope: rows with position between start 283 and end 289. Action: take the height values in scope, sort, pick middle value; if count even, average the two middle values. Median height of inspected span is 1.34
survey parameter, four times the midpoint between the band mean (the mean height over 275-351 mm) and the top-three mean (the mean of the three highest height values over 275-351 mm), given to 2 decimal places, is 5.73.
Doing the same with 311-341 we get 5.85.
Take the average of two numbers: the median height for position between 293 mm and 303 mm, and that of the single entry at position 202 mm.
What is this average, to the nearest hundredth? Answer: 1.33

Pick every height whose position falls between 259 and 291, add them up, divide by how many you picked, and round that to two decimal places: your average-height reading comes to 1.34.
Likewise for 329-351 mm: 1.39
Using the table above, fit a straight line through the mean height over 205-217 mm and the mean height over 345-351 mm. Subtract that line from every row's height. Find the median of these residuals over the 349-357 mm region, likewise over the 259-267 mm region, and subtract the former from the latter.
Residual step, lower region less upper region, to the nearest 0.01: 0.01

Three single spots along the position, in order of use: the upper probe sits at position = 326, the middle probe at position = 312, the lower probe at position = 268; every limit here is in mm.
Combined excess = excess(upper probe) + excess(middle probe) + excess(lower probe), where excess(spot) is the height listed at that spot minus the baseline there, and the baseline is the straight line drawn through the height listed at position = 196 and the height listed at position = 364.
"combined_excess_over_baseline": -0.15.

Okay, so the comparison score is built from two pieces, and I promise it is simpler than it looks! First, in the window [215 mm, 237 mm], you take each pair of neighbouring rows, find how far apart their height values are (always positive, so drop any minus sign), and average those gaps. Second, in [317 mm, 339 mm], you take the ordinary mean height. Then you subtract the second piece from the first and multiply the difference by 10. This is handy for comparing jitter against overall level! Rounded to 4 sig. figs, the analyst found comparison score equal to -14.11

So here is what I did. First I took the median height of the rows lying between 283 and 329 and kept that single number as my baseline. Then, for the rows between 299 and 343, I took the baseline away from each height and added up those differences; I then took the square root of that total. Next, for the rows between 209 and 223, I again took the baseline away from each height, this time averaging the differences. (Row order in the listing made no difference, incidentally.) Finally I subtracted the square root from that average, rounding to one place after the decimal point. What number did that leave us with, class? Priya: -1.2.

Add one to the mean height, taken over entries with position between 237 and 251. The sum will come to 2.403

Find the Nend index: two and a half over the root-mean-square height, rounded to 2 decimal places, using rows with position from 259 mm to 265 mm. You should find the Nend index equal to 1.86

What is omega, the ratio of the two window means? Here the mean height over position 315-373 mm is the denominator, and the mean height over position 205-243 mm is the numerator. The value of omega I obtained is 0.97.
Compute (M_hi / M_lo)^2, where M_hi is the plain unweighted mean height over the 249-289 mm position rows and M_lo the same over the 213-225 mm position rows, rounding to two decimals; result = 1.00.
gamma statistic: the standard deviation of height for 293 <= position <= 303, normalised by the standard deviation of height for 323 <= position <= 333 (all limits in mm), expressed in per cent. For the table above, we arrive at 81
